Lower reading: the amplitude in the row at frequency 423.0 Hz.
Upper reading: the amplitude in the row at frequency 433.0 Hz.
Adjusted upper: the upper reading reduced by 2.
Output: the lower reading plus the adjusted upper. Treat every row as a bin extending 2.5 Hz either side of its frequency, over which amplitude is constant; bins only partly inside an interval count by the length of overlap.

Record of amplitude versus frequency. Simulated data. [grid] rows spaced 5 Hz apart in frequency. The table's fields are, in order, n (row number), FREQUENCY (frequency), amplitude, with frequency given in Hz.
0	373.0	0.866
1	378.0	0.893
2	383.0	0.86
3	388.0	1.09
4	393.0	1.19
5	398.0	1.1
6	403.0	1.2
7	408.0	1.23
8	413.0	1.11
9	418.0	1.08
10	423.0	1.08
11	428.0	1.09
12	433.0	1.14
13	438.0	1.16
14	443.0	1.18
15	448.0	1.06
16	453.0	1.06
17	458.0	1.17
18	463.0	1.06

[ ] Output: 0.22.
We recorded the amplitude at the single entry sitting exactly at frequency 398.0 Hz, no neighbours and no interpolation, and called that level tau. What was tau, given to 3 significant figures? 1.10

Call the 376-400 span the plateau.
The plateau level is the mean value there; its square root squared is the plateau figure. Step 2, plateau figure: 1.03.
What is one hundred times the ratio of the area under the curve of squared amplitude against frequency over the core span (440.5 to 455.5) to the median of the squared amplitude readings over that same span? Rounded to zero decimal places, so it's 1620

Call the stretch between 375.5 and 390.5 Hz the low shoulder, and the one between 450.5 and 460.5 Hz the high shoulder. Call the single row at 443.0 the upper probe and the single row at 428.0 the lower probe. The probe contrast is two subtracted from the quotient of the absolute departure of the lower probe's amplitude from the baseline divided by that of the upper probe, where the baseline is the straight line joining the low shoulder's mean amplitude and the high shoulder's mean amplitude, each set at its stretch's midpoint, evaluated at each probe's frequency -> -1.59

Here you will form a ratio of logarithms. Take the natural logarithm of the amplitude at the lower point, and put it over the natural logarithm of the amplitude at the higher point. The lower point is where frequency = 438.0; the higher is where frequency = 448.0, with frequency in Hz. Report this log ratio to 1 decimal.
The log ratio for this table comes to 2.5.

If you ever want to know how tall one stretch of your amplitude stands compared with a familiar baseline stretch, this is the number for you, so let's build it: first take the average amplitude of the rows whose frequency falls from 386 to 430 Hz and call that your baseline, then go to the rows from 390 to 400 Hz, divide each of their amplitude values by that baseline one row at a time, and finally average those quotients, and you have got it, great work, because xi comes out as 1.01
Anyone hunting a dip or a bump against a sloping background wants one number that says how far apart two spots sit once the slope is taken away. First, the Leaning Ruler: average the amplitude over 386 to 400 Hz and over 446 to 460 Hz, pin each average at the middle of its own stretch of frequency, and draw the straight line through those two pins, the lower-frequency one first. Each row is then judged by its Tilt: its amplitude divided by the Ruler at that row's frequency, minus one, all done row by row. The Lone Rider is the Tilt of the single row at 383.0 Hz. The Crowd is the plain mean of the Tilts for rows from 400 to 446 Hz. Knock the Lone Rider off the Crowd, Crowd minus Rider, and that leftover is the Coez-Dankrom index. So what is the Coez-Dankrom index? 0.267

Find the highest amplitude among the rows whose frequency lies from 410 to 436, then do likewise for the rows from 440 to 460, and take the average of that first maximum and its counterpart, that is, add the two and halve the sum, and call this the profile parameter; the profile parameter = 1.16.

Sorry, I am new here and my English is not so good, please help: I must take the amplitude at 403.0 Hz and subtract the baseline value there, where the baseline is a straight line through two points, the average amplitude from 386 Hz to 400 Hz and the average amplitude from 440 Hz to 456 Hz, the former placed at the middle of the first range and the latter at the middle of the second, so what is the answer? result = 0.08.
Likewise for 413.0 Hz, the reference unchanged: -0.01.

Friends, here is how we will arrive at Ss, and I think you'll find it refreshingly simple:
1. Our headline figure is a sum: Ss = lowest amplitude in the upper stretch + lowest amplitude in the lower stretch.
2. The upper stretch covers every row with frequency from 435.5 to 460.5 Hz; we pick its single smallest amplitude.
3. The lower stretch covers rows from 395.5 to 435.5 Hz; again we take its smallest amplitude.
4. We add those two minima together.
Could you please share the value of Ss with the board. 2.140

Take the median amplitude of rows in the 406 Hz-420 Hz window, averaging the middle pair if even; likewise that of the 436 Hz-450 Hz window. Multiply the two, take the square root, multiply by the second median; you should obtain 1.32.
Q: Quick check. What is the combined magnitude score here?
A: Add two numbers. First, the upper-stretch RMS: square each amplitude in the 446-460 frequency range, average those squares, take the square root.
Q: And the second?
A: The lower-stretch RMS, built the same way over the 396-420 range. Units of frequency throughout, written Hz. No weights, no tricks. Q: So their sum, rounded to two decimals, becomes 2.24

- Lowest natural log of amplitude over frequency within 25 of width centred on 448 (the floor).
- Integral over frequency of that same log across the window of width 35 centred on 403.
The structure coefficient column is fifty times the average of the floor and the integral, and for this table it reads 117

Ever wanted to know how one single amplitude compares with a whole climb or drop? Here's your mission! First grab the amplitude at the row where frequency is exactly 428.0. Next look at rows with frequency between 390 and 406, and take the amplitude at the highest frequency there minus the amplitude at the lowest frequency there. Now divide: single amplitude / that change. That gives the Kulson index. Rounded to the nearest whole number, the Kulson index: 109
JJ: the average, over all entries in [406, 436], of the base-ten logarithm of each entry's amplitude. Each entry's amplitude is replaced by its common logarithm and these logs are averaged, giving 0.049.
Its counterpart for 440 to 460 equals 0.048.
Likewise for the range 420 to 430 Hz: 0.035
